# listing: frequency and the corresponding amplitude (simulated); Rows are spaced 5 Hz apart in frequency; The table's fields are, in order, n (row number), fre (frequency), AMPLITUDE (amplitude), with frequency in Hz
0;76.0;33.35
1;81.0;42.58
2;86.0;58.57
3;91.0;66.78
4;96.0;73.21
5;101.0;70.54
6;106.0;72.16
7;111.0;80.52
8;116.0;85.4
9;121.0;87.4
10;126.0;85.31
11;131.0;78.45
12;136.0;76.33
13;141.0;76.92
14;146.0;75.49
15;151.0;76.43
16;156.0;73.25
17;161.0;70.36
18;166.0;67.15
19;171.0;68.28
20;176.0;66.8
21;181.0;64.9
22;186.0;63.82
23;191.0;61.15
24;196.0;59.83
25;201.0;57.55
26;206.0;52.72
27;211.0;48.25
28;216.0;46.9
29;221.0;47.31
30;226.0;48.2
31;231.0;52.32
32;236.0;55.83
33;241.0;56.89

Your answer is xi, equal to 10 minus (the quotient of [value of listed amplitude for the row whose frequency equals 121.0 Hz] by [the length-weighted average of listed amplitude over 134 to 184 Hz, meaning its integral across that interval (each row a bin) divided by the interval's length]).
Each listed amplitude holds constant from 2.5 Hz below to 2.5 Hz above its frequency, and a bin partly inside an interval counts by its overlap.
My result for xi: 8.8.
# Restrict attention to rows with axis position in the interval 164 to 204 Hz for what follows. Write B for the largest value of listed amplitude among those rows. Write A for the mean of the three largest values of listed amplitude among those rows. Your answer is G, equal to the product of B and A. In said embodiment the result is 4603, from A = 67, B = 68.28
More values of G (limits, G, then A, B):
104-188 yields 7520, 86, 87.4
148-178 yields 5606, 73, 76.43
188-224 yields 3639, 60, 61.15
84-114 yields 6063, 75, 80.52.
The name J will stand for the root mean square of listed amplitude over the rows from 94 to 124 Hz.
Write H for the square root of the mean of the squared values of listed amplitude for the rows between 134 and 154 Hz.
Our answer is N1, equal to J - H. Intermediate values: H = 76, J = 78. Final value 2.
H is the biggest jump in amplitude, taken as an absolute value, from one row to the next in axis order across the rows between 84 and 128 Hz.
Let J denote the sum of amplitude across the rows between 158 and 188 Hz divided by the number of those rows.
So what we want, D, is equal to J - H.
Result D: 58.5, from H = 8.4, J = 67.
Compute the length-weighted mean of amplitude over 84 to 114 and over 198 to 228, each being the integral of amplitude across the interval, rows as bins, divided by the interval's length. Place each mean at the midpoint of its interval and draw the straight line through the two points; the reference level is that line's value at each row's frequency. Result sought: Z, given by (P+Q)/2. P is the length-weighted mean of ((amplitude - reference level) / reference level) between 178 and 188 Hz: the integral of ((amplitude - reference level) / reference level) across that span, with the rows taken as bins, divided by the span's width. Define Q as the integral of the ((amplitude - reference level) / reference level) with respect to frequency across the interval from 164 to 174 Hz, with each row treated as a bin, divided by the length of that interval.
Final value 0.16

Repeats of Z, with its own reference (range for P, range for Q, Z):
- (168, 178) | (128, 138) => 0.19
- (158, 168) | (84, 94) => 0.02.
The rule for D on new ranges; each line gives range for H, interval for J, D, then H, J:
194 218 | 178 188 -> 59.5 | 4.8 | 64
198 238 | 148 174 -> 66.3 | 4.8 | 71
